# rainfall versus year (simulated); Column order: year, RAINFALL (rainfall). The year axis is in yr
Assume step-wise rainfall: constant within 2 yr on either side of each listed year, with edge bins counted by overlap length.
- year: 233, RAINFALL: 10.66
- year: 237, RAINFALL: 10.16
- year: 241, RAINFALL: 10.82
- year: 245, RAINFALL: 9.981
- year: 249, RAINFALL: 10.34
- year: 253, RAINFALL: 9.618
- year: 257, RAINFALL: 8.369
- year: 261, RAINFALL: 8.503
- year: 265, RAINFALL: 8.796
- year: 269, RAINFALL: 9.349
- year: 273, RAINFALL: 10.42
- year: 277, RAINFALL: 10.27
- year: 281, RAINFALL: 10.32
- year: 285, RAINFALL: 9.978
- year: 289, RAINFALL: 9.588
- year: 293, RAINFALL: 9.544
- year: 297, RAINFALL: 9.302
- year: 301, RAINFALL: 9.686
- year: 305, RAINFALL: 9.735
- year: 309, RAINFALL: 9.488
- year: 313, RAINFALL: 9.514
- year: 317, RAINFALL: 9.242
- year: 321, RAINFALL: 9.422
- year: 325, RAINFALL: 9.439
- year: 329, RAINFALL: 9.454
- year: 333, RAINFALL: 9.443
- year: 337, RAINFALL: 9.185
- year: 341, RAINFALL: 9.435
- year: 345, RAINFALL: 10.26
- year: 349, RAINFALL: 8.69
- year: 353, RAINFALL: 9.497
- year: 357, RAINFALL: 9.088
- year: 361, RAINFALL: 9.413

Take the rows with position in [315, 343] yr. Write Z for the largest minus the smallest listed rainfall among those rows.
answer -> 0.3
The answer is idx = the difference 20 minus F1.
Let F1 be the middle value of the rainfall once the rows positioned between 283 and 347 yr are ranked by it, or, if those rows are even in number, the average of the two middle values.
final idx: 10.5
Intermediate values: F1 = 9.47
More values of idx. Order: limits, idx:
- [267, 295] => 10.0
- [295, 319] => 10.5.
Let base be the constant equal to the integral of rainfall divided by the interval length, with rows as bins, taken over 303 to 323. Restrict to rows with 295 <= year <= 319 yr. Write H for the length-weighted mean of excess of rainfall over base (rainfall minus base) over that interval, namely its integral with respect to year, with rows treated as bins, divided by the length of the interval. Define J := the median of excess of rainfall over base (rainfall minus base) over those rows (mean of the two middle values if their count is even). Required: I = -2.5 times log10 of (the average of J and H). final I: 4.4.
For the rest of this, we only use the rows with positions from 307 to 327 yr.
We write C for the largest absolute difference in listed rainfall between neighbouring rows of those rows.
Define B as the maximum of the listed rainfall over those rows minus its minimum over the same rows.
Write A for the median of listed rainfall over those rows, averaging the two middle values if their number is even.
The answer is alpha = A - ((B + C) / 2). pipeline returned 9.17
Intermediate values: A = 9.4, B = 0.3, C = 0.3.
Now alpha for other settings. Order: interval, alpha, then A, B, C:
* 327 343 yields 9.18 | 9.4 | 0.3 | 0.3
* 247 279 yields 7.83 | 9.5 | 2.1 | 1.2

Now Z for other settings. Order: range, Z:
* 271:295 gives 0.9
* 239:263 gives 2.5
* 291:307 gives 0.4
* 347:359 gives 0.8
